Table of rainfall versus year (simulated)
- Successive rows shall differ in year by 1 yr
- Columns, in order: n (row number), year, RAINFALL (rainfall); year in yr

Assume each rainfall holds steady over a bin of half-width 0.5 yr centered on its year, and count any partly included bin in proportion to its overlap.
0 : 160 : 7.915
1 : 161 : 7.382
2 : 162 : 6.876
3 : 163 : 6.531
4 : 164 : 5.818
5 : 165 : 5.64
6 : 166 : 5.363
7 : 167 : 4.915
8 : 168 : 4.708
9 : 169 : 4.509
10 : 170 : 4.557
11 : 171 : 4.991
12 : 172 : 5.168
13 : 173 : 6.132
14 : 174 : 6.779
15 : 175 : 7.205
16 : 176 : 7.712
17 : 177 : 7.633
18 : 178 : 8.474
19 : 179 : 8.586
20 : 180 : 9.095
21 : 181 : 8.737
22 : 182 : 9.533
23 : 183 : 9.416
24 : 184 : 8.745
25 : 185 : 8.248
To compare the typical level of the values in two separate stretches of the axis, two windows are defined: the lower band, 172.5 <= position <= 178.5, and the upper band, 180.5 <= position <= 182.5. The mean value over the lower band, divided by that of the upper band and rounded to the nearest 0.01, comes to 0.80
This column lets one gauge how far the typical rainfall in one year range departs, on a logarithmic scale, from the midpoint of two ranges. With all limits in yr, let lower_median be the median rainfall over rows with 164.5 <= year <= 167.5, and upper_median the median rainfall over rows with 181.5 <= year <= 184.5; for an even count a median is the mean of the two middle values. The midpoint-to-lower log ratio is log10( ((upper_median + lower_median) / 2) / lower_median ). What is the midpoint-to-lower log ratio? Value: 0.14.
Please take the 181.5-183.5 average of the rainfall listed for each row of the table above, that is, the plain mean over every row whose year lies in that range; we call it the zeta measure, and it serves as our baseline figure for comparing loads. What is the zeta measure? 9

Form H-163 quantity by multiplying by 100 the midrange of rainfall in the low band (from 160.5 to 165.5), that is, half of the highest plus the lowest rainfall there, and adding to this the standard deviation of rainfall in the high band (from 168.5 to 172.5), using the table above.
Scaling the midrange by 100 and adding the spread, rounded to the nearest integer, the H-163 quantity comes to 651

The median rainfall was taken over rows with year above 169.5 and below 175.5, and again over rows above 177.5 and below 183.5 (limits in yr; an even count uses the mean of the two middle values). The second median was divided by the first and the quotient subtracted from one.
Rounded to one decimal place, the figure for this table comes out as -0.6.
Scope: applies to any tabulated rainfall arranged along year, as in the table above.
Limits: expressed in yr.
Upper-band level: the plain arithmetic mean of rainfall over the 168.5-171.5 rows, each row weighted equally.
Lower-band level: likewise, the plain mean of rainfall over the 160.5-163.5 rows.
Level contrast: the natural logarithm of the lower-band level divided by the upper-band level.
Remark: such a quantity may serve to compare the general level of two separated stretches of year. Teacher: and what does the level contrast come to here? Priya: 0.4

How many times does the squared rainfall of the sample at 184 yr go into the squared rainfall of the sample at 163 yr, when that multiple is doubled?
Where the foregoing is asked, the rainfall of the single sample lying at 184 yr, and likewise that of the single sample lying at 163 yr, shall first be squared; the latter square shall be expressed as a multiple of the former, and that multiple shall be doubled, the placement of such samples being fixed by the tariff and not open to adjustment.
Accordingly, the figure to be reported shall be 1.12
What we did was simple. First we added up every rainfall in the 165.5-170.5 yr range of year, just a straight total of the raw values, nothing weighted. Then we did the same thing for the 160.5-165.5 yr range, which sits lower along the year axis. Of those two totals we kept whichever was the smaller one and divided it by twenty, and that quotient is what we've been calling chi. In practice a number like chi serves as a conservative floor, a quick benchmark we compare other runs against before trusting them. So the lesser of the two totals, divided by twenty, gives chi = 1.20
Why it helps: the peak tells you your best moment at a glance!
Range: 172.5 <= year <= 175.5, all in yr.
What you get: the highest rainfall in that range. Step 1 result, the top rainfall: 7.205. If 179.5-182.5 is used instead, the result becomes 9.533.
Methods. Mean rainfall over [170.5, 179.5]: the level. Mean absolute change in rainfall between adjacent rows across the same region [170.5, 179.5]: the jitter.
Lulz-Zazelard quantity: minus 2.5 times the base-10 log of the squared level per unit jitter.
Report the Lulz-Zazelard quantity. -5.04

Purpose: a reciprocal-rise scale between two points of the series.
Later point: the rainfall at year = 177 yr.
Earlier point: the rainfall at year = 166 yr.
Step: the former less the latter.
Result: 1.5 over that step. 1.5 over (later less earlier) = 0.66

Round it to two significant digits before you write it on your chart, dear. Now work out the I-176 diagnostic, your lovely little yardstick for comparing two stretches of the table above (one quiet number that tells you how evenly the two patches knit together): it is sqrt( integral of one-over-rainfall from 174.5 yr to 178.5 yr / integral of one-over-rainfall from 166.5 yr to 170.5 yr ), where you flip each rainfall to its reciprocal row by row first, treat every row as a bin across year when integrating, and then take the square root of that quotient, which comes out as 0.78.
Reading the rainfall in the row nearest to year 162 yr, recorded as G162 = 6.876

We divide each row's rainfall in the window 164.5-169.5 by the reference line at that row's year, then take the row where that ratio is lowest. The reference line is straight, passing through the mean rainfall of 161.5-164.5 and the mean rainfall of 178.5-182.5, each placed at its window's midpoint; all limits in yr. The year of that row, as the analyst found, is 169 yr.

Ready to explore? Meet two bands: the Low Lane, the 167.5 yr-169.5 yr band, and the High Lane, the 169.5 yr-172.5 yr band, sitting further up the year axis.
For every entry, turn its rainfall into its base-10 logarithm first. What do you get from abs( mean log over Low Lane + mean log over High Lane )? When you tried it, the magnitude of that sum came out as 1.35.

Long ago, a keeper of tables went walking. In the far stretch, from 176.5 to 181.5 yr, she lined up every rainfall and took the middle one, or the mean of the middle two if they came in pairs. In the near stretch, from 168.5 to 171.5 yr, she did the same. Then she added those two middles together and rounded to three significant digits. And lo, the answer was 13.1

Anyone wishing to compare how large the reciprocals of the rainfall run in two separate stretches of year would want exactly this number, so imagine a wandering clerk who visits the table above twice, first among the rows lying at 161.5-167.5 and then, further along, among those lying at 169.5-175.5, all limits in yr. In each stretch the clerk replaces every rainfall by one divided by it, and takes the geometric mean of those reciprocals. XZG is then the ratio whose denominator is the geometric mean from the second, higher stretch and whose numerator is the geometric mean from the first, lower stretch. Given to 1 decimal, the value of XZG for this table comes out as 1.0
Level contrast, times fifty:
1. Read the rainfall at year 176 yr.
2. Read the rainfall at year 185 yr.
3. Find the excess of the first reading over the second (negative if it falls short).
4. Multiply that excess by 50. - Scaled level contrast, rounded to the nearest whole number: -27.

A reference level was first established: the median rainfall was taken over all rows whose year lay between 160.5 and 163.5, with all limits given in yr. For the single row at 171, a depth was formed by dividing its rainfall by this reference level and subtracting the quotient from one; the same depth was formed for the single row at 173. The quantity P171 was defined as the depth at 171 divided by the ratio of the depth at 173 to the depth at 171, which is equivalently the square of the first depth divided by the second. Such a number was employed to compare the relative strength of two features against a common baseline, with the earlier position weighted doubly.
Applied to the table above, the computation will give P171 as 0.69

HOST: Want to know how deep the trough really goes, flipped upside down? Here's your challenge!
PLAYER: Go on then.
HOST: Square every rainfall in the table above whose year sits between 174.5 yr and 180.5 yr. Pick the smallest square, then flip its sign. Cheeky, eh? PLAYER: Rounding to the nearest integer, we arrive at -52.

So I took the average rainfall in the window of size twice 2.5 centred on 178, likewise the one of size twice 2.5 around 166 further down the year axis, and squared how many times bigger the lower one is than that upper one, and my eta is 0.41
